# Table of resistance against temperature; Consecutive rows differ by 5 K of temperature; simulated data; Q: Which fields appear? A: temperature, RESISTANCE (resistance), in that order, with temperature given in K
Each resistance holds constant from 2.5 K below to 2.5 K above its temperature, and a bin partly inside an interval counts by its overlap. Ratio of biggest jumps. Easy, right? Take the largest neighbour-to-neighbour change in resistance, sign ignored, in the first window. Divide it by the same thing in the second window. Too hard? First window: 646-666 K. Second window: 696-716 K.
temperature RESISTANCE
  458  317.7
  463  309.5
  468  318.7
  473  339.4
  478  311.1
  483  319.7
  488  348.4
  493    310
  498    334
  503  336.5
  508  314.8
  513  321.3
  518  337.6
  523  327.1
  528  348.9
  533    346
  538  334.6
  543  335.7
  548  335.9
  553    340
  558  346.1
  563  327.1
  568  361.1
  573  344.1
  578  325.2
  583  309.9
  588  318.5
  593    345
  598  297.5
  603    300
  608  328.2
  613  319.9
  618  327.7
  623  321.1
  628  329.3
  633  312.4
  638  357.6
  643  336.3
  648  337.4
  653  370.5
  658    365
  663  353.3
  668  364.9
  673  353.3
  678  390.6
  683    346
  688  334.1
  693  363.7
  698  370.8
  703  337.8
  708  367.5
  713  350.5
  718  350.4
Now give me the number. 1.0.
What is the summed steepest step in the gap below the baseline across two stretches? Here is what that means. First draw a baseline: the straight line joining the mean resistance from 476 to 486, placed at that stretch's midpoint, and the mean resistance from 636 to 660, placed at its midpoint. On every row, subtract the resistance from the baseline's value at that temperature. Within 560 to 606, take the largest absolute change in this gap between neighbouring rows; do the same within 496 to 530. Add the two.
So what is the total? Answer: 71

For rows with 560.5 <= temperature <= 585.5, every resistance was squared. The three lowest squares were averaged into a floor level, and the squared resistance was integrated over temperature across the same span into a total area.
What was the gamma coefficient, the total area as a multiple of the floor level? 27.1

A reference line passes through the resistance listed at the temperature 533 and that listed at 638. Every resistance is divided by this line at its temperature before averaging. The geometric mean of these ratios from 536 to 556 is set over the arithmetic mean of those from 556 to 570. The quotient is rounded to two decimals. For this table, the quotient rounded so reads 0.98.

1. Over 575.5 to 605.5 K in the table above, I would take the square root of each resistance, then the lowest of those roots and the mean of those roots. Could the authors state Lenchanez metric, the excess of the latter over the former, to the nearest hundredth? 0.52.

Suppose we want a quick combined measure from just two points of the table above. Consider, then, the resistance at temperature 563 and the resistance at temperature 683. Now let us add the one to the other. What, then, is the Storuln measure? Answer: 673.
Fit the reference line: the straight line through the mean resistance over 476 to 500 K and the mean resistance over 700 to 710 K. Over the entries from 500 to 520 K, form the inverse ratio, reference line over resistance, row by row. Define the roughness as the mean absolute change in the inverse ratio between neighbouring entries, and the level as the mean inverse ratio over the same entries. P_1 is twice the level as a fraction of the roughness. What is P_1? 44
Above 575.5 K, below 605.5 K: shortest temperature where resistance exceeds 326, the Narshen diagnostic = 593 K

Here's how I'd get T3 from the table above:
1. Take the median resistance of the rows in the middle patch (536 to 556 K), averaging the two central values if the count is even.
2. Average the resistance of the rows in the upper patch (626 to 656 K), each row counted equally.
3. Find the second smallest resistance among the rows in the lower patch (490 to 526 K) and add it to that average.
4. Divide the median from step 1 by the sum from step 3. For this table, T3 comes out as 0.512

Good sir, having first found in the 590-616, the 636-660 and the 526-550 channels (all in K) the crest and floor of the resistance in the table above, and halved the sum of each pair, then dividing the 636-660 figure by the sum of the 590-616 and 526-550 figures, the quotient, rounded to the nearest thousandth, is 0.533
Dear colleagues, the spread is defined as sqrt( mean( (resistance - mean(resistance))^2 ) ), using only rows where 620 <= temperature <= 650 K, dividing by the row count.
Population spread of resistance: 14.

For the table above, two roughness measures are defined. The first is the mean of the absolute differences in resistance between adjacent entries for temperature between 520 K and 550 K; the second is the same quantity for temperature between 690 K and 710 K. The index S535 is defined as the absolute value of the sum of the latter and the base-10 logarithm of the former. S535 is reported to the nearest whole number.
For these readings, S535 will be 24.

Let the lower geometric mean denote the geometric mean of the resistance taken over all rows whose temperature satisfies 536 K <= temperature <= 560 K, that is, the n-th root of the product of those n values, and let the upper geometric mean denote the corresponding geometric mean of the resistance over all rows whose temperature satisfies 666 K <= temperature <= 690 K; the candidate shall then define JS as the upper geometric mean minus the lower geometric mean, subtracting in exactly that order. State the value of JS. 19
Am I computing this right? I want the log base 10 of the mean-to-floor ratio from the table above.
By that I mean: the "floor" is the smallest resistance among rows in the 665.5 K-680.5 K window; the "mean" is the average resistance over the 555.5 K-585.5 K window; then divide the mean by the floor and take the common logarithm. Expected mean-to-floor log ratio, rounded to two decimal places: -0.02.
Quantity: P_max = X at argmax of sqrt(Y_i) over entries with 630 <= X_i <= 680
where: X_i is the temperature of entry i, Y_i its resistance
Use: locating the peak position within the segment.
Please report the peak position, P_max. 678 K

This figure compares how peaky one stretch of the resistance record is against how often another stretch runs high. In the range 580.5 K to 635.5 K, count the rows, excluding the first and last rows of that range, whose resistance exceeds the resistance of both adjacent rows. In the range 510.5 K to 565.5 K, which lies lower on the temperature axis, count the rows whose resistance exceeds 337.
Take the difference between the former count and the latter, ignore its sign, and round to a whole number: 1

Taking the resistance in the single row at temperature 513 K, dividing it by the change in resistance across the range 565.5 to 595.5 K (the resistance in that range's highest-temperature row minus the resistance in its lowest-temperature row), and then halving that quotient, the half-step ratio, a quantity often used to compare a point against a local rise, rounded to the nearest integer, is -10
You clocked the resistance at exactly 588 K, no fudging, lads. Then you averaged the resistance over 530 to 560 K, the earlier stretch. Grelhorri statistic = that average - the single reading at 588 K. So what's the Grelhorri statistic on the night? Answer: 21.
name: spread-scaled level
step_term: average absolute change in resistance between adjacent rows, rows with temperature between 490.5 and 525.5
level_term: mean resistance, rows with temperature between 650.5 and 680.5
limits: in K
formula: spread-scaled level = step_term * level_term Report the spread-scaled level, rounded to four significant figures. 4975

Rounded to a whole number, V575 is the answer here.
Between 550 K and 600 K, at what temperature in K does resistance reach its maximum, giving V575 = 568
